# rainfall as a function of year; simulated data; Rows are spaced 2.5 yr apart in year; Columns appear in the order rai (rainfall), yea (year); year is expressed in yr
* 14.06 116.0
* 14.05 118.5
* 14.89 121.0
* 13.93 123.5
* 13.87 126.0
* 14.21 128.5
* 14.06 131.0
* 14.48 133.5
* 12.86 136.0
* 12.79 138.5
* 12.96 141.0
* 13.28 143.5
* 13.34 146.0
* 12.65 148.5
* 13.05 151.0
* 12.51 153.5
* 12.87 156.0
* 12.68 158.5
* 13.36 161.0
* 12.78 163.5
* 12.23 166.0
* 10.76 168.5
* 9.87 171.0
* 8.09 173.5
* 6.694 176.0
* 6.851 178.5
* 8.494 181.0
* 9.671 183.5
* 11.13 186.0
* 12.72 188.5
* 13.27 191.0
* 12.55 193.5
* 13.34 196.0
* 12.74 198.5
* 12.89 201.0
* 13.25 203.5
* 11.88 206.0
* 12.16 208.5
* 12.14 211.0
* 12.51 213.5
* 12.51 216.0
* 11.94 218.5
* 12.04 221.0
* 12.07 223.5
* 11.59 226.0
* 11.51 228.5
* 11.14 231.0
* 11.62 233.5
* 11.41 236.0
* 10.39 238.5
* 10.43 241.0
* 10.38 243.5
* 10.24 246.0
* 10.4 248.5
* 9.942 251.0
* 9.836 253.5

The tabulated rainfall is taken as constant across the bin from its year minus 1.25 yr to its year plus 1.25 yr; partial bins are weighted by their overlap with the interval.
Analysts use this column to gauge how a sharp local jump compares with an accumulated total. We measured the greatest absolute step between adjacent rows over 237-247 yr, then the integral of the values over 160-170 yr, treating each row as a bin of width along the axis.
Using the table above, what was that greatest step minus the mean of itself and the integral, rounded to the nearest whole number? -61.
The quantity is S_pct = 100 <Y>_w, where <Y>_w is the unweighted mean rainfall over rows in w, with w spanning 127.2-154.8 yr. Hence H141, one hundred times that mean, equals 1329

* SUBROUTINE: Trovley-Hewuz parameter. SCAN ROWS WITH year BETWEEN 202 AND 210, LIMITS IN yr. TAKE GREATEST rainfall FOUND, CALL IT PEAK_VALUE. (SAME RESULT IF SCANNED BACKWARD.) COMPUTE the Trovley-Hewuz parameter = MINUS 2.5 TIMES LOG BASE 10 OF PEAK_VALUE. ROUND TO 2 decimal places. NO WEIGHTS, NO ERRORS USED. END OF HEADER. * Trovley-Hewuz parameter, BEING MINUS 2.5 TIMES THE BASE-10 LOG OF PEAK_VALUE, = -2.81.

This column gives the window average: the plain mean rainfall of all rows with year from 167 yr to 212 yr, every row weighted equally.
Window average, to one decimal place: 11.0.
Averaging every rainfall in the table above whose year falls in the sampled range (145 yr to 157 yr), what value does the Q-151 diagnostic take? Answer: 12.9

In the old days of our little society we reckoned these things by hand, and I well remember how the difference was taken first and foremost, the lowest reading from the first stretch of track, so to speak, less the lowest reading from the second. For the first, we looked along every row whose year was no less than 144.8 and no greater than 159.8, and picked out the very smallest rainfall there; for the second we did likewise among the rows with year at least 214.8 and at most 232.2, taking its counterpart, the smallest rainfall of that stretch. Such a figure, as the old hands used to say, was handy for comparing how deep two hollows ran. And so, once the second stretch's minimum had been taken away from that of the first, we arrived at 1.4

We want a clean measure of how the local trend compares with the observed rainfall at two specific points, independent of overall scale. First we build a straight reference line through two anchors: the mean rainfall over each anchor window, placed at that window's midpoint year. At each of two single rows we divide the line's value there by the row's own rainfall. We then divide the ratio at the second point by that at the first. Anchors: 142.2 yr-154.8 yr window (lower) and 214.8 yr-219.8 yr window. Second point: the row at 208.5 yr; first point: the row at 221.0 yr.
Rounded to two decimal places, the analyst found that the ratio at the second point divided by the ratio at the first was 1.00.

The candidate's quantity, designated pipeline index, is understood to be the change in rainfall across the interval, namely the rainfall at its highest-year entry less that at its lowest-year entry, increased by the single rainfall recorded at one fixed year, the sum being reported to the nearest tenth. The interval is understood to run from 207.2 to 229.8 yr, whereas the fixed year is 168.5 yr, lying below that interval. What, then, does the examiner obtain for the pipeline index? 10.1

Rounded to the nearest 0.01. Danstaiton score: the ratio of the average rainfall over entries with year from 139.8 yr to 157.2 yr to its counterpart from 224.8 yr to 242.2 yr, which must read 1.16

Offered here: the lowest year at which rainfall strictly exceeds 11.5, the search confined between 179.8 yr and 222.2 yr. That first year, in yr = 188.5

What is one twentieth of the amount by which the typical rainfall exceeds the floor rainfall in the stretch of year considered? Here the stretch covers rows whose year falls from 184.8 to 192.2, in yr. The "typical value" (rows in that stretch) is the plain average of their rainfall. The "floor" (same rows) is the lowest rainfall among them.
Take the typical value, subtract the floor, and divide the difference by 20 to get 0.062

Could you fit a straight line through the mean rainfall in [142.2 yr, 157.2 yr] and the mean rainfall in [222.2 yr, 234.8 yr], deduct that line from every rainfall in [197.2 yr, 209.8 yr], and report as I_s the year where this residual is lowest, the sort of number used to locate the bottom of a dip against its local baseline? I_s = 206.0 yr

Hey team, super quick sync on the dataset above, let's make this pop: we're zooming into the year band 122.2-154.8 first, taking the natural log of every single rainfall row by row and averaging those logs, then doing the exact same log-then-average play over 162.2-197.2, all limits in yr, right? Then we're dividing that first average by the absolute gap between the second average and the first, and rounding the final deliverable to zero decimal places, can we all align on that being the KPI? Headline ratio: 10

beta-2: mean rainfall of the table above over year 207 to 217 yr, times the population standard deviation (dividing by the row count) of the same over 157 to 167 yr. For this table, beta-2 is 5.0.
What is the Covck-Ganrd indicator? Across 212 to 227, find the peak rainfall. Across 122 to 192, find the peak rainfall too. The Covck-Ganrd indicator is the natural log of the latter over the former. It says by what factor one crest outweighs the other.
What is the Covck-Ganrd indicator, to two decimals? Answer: 0.15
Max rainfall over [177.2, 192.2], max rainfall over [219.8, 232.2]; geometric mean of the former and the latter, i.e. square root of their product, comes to 12.7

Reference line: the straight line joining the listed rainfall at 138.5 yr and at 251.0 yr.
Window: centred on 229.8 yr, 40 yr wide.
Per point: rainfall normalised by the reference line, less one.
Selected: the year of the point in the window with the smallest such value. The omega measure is 238.5 yr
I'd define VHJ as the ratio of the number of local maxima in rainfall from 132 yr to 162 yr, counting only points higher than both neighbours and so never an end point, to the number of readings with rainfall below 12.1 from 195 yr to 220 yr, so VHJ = 1.50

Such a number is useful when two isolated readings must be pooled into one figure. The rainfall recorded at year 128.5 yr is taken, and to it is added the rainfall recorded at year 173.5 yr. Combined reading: 22.3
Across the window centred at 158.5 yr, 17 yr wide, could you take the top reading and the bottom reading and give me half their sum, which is 12.8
